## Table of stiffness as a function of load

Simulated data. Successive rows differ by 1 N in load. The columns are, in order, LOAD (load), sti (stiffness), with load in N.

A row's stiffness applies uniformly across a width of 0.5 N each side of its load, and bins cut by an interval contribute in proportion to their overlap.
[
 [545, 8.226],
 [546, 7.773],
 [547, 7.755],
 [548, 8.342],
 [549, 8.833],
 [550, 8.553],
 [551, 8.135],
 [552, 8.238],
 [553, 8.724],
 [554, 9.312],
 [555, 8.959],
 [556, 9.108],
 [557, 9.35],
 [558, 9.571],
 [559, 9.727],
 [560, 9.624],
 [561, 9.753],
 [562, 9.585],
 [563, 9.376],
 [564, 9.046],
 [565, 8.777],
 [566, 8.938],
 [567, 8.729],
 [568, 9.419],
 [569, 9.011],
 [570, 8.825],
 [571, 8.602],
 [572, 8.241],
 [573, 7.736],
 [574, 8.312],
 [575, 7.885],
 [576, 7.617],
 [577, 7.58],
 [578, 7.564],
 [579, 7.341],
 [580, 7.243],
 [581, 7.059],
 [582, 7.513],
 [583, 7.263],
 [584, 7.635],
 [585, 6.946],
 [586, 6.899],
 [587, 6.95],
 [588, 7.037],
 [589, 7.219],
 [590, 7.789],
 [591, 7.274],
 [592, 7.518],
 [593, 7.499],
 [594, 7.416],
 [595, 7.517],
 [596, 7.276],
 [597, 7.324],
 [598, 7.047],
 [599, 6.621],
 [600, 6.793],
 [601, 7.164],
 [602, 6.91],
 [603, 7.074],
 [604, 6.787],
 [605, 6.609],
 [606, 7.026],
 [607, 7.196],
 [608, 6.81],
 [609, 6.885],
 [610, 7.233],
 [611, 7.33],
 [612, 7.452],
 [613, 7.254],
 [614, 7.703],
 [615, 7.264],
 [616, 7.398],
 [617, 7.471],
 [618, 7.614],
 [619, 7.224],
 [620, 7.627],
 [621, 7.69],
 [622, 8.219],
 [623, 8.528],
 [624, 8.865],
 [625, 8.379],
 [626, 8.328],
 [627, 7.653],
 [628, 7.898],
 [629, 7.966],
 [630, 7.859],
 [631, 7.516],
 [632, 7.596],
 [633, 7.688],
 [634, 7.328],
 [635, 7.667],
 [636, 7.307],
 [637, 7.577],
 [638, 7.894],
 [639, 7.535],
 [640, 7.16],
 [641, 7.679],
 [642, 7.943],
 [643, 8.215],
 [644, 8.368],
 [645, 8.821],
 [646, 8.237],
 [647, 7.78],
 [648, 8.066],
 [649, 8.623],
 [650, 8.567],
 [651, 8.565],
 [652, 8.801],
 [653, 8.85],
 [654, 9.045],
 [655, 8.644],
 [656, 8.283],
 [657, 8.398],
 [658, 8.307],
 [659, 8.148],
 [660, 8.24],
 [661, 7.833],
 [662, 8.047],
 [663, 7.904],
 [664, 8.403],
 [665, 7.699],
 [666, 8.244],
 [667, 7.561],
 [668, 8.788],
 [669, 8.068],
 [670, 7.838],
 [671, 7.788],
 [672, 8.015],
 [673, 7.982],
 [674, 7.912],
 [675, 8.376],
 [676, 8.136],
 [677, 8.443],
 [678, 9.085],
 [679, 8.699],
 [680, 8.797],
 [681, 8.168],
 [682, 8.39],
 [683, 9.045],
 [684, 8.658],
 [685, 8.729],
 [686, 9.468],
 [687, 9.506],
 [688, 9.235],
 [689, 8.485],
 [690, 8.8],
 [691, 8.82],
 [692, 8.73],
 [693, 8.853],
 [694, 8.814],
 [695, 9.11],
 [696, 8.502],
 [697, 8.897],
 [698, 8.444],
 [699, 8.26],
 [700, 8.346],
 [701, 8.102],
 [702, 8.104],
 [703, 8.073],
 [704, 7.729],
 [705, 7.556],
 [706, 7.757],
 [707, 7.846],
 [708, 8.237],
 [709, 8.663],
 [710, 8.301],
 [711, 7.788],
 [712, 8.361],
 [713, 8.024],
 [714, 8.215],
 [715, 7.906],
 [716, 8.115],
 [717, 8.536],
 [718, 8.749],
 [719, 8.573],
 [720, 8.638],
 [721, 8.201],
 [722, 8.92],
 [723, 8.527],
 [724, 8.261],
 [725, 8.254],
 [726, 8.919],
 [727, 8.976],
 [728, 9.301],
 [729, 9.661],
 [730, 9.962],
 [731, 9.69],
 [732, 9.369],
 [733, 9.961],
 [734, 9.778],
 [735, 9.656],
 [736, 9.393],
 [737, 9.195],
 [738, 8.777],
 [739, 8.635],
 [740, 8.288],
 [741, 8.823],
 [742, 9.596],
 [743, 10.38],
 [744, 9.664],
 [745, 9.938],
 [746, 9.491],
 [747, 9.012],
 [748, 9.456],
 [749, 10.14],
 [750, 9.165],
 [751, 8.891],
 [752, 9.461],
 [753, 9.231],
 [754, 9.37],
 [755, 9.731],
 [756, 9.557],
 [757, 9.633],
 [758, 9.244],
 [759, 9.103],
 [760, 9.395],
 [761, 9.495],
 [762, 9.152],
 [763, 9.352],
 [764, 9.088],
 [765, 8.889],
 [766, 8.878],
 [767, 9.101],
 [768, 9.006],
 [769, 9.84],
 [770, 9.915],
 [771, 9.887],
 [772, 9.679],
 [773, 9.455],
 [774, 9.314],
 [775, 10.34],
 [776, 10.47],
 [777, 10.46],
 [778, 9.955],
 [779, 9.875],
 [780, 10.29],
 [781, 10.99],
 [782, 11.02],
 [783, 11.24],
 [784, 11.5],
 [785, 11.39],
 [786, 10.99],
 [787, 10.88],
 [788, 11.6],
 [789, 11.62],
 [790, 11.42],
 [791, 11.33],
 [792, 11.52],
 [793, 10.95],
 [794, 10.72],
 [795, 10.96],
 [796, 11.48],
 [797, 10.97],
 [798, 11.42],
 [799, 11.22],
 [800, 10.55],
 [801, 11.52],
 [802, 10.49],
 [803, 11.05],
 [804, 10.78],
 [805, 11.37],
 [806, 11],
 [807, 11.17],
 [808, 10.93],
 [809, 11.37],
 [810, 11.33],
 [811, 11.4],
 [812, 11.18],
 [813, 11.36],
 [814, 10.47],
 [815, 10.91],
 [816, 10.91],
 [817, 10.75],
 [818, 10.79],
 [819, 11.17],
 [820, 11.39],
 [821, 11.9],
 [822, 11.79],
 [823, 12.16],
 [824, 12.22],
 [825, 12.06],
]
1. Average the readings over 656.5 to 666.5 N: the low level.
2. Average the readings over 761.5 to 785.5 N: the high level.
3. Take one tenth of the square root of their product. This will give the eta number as 0.900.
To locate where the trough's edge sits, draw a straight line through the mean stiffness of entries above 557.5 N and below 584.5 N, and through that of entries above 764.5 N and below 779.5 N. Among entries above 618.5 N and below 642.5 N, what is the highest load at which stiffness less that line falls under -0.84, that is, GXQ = 642 N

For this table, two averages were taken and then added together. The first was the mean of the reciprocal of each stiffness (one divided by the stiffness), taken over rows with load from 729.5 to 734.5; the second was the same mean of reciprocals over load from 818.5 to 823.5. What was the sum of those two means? 0.188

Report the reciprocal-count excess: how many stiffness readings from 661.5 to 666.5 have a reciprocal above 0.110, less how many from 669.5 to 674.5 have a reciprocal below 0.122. 5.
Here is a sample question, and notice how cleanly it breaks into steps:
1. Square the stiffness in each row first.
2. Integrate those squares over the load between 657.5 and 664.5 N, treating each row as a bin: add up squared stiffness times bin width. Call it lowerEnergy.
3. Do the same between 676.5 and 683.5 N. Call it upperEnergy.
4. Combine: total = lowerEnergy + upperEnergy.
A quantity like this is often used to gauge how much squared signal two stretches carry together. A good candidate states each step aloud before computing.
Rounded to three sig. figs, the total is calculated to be 988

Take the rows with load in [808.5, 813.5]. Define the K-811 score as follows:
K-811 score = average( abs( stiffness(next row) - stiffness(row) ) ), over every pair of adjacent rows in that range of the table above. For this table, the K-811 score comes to 0.13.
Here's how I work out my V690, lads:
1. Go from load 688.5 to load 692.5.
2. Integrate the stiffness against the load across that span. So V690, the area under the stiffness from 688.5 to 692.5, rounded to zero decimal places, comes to 35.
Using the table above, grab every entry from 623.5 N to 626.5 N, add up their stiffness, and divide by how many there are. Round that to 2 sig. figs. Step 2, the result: 8.5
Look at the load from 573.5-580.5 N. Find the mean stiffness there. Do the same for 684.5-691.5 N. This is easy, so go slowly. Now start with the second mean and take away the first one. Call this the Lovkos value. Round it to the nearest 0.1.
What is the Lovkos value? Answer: 1.4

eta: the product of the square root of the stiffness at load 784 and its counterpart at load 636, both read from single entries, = 9.2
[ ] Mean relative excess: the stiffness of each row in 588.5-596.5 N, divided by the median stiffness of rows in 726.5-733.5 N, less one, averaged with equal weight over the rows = -0.23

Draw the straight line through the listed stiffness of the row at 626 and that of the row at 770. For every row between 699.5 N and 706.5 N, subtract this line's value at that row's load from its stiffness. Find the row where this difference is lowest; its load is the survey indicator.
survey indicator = 705 N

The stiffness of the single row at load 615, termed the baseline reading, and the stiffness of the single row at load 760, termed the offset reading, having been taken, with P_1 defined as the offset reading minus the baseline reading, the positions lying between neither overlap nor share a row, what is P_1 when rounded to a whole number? 2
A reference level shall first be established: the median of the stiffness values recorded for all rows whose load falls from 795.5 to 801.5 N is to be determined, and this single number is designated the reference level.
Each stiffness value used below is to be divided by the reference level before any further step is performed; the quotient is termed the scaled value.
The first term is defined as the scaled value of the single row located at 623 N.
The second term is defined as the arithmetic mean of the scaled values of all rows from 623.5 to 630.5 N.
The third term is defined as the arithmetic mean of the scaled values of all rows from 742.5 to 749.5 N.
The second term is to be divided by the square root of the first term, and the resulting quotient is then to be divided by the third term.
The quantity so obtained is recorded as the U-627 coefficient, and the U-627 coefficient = 0.96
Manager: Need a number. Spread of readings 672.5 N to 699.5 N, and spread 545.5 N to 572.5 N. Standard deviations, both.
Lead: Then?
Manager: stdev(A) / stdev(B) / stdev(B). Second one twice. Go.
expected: 1.3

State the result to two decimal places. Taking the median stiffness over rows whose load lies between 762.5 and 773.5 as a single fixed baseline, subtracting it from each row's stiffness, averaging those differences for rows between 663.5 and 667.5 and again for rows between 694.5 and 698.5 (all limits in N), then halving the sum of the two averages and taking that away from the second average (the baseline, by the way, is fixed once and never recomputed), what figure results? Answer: 0.38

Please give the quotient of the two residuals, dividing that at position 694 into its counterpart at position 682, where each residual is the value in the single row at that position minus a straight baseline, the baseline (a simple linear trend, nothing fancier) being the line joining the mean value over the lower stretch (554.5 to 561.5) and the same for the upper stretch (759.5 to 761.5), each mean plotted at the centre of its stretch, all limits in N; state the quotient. 1.7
